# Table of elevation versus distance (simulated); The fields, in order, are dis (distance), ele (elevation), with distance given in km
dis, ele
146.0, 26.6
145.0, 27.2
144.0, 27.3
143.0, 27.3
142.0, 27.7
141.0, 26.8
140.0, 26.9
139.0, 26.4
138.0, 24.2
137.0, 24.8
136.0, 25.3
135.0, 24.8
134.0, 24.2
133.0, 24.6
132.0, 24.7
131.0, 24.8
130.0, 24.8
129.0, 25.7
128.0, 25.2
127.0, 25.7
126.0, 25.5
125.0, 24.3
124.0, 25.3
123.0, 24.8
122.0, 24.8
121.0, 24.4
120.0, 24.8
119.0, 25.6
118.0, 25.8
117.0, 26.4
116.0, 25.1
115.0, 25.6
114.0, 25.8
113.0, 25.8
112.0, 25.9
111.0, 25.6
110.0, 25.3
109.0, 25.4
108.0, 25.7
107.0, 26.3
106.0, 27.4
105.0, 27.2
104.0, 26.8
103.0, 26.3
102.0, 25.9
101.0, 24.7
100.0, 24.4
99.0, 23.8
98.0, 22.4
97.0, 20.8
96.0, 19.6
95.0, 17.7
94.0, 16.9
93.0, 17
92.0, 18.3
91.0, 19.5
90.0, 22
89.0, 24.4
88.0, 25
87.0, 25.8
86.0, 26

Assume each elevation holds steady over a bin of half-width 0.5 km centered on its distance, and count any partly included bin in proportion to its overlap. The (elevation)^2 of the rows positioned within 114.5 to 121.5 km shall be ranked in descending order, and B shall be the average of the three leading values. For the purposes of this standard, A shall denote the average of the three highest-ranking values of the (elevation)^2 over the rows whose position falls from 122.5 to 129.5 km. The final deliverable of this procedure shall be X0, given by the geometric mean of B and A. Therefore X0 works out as 665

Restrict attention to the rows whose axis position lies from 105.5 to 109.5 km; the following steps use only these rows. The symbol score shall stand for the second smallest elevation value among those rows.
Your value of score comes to 25.7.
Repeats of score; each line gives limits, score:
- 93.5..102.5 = 17.7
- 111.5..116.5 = 25.6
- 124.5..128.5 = 25.2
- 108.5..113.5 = 25.4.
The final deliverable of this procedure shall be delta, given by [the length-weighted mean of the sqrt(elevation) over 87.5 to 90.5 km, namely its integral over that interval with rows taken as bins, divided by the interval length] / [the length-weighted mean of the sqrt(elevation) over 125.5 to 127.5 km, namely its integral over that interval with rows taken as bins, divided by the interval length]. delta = 0.964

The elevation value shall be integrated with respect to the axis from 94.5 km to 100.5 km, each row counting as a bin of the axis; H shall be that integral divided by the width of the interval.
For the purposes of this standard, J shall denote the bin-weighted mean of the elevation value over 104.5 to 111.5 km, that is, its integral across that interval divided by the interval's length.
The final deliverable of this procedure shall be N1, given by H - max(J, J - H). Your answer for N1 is -4.7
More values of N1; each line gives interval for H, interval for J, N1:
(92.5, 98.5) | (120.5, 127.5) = -5.9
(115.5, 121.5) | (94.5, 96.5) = 6.7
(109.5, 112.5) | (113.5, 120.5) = 0.0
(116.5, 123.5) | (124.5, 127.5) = 0.1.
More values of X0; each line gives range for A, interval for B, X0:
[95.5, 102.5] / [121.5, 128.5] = 638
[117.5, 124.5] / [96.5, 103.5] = 656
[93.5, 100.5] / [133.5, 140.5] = 617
